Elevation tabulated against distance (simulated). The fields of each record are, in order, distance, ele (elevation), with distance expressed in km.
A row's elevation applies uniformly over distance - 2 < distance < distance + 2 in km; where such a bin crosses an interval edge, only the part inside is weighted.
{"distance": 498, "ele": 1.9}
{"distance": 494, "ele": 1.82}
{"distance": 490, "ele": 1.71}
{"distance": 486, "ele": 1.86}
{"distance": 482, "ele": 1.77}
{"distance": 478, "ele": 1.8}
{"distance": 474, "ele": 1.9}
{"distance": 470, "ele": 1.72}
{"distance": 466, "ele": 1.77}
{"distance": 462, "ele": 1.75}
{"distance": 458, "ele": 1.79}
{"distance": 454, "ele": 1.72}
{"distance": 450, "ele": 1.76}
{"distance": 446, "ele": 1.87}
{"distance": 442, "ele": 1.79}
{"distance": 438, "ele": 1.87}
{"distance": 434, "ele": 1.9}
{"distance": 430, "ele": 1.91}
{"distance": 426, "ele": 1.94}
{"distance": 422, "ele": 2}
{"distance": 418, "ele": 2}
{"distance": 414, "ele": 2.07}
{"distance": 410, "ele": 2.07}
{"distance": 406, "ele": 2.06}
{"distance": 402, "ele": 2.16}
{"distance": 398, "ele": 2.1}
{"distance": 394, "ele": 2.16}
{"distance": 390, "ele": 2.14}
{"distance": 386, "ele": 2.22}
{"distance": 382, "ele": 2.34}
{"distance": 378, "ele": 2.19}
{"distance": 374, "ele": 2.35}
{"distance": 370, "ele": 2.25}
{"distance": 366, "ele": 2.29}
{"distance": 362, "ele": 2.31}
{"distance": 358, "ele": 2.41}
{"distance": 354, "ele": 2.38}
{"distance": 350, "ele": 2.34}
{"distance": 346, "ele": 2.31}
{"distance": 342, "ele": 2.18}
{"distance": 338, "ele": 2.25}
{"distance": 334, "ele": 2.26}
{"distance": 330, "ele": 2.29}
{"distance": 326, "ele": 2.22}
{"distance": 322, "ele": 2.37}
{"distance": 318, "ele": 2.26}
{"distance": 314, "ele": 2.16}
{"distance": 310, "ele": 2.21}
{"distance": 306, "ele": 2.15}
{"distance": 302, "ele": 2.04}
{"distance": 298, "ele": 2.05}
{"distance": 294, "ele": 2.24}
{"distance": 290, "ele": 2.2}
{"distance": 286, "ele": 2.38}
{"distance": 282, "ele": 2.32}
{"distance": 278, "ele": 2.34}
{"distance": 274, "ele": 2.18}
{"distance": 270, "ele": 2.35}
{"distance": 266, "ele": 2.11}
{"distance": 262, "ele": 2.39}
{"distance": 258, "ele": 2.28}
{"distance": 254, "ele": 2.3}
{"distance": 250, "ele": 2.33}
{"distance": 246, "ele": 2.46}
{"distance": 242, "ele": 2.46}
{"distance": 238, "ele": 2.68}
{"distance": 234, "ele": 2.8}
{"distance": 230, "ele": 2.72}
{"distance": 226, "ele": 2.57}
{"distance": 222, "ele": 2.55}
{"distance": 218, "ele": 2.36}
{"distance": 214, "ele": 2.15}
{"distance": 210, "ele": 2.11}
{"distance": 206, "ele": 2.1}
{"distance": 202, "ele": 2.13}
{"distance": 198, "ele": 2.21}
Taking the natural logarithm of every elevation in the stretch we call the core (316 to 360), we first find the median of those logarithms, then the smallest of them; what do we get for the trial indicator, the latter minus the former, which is -0.049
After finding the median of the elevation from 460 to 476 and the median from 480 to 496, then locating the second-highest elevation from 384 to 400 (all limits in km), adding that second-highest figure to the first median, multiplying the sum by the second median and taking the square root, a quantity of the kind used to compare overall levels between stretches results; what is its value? 2.65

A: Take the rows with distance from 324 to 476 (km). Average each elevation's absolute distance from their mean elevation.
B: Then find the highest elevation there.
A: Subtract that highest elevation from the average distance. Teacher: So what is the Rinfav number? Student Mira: -2.22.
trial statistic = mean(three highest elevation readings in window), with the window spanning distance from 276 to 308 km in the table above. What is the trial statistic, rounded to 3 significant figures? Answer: 2.35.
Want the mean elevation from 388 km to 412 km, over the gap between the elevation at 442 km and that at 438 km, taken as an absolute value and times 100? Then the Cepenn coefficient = 2644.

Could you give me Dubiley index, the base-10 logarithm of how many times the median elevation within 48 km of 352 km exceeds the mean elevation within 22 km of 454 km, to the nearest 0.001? 0.097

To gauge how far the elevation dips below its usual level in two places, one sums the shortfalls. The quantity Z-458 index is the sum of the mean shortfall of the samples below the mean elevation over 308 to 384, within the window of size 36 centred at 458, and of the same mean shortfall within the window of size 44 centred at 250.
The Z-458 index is 0.34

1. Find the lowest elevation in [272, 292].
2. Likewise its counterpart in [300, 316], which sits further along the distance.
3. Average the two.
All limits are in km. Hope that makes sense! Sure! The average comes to 2.11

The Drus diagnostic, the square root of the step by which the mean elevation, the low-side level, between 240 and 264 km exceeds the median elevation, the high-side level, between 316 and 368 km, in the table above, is 0.28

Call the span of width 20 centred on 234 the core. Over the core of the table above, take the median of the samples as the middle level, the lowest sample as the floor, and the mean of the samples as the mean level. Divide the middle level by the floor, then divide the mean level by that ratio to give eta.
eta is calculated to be 2.4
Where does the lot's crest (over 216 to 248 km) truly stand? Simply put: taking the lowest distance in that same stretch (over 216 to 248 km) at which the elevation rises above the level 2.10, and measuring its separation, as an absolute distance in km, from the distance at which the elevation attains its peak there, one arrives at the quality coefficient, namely 16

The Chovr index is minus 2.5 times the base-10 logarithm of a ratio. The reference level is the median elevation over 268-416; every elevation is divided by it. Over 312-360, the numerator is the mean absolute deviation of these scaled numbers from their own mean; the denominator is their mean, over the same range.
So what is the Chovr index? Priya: 3.88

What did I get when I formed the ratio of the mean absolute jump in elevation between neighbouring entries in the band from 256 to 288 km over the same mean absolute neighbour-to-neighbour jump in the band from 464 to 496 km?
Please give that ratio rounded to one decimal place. 1.5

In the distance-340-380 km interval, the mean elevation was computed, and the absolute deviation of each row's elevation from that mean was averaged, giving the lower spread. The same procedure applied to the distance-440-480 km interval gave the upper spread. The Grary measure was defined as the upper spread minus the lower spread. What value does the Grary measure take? -0.016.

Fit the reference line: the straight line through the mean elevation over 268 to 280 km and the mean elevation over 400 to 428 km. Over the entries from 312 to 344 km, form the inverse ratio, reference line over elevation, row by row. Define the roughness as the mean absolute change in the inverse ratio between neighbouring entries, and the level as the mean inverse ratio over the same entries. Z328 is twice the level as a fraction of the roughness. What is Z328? 60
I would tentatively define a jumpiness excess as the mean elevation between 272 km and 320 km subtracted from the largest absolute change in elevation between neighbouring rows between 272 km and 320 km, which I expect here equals -2.02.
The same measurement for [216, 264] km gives -2.27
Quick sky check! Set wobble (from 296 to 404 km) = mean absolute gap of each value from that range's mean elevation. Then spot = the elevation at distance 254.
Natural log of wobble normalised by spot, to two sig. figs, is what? -3.3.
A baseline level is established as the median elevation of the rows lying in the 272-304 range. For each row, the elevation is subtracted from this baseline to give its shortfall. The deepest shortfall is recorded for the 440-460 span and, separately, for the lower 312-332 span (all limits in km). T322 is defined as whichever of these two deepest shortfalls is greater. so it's 0.50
